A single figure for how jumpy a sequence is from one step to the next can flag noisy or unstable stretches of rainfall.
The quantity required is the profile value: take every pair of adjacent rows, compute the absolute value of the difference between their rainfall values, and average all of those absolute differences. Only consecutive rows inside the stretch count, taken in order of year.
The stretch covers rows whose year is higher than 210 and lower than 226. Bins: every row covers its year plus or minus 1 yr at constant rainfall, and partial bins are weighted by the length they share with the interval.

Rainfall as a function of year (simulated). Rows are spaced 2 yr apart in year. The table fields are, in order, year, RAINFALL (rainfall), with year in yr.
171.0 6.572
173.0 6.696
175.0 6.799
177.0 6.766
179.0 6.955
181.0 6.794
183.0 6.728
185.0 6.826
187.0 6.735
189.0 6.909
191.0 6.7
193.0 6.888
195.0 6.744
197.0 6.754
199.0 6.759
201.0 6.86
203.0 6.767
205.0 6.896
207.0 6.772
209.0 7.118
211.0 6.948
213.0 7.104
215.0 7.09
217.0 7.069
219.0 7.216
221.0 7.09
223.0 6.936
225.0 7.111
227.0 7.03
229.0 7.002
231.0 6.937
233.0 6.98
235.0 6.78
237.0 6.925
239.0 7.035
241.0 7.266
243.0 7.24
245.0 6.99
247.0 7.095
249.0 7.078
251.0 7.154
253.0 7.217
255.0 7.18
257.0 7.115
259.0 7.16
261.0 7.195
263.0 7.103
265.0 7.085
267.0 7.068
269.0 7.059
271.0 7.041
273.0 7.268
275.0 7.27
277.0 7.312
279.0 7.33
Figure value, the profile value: 0.113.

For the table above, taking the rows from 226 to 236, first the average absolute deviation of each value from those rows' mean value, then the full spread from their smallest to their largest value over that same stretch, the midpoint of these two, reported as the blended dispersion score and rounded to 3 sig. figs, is 0.160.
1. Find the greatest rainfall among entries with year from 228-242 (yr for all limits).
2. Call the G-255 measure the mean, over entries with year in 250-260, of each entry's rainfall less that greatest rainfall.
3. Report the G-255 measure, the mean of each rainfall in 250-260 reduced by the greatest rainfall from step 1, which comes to -0.10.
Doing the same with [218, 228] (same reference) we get -0.19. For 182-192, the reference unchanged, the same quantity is -0.49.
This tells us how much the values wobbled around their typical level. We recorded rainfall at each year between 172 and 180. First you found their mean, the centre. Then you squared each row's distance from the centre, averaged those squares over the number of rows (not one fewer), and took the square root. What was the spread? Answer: 0.095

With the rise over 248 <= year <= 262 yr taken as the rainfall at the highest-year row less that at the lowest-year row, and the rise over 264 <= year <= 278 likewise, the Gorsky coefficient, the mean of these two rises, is 0.17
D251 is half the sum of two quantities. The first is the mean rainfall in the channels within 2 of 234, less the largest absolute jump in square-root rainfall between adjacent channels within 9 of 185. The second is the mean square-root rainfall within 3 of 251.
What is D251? 4.76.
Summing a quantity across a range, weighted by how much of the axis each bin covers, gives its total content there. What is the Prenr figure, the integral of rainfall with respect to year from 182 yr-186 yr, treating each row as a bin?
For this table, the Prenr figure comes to 27.1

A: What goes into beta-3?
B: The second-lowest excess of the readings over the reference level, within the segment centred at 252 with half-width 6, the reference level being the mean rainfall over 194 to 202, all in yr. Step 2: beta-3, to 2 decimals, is 0.32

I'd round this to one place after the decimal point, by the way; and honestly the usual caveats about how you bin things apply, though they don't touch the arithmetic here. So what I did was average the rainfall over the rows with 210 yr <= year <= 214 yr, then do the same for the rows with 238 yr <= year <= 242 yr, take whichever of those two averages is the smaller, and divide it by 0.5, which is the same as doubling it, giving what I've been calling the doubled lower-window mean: 14.1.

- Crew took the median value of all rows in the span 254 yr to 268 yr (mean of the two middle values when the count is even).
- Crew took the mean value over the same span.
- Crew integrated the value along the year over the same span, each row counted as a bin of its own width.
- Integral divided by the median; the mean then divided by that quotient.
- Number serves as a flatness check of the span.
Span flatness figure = 0.508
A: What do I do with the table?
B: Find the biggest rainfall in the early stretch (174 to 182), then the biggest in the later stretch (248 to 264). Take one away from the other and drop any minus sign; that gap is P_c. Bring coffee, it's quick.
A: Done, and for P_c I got 0.26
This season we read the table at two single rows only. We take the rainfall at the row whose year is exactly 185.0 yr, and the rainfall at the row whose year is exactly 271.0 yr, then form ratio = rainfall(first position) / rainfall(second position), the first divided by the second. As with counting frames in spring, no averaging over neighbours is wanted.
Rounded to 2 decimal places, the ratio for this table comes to 0.97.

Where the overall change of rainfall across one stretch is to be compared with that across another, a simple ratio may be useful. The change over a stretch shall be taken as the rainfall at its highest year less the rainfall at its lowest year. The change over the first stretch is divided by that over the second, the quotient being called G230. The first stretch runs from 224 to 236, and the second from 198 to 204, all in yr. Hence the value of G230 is -41.4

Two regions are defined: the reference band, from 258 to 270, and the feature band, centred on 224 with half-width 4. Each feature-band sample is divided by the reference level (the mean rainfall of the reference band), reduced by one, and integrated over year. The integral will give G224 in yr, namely -0.08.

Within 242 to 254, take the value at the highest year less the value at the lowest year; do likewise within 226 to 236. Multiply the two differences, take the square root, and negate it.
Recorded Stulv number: -0.076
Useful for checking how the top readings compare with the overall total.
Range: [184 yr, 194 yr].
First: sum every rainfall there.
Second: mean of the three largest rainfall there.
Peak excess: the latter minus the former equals -27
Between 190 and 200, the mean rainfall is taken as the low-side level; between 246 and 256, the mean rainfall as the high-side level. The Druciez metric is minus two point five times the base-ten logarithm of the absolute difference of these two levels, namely 1.06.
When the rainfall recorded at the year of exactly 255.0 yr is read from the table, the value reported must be 7.18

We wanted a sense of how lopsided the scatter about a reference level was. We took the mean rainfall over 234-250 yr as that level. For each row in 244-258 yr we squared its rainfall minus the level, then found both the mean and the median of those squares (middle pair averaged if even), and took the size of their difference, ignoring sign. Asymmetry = 0.005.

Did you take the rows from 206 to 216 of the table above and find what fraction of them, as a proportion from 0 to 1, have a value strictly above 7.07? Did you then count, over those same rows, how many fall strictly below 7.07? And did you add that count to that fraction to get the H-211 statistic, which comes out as 2.6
